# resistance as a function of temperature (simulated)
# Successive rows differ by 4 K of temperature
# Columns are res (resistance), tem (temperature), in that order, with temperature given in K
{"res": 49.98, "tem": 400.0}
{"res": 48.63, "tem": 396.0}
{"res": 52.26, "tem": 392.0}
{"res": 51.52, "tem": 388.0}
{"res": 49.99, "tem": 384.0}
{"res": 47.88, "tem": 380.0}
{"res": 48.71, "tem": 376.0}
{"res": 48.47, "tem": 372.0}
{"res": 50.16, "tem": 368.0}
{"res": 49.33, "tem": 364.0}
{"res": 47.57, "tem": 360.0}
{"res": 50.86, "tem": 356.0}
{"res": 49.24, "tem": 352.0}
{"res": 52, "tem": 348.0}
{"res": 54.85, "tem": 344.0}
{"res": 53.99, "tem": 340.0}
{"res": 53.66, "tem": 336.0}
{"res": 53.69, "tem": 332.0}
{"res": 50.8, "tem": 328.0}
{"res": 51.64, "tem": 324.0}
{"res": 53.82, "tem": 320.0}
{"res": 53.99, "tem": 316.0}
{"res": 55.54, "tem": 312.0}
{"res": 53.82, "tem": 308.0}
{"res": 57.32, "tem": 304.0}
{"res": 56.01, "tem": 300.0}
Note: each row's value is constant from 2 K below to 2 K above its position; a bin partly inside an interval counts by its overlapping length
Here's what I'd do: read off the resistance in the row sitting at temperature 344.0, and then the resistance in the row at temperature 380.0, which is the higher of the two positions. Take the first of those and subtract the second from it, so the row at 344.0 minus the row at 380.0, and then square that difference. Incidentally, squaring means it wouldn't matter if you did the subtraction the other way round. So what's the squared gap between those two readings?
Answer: 49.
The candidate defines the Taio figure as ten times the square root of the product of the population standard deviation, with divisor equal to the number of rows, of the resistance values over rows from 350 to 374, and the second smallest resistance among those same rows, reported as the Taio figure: 72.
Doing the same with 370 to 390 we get 79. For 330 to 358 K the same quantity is 97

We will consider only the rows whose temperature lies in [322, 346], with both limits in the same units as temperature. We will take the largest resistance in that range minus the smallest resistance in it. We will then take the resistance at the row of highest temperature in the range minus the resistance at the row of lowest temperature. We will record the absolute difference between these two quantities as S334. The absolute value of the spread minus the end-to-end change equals 1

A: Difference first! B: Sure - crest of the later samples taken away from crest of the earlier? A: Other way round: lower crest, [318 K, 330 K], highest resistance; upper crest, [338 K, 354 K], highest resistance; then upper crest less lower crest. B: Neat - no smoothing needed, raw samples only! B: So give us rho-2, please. 1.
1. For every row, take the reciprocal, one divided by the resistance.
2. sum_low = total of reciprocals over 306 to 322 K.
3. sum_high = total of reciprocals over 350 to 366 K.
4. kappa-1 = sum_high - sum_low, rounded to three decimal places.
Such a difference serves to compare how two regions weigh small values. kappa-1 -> 0.008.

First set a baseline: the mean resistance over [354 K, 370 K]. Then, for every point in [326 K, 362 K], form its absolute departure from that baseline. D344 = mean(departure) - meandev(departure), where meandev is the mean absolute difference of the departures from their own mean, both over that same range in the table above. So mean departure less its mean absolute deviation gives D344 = 1.3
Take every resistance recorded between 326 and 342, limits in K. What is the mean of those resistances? 53.0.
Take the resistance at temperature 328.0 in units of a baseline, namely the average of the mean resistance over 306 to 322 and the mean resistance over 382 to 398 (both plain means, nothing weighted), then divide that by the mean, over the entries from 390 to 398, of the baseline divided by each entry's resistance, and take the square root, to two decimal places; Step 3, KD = 0.96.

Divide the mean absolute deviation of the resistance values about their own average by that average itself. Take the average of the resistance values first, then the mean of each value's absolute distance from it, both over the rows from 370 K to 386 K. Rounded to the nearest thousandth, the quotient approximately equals 0.013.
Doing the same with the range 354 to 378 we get 0.019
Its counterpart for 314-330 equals 0.026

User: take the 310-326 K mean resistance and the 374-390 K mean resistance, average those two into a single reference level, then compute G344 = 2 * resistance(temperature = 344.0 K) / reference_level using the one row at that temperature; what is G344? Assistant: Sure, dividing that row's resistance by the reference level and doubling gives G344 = 2.12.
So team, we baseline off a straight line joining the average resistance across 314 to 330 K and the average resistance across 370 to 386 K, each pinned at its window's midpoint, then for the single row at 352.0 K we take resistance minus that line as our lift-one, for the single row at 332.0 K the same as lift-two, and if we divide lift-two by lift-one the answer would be -1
